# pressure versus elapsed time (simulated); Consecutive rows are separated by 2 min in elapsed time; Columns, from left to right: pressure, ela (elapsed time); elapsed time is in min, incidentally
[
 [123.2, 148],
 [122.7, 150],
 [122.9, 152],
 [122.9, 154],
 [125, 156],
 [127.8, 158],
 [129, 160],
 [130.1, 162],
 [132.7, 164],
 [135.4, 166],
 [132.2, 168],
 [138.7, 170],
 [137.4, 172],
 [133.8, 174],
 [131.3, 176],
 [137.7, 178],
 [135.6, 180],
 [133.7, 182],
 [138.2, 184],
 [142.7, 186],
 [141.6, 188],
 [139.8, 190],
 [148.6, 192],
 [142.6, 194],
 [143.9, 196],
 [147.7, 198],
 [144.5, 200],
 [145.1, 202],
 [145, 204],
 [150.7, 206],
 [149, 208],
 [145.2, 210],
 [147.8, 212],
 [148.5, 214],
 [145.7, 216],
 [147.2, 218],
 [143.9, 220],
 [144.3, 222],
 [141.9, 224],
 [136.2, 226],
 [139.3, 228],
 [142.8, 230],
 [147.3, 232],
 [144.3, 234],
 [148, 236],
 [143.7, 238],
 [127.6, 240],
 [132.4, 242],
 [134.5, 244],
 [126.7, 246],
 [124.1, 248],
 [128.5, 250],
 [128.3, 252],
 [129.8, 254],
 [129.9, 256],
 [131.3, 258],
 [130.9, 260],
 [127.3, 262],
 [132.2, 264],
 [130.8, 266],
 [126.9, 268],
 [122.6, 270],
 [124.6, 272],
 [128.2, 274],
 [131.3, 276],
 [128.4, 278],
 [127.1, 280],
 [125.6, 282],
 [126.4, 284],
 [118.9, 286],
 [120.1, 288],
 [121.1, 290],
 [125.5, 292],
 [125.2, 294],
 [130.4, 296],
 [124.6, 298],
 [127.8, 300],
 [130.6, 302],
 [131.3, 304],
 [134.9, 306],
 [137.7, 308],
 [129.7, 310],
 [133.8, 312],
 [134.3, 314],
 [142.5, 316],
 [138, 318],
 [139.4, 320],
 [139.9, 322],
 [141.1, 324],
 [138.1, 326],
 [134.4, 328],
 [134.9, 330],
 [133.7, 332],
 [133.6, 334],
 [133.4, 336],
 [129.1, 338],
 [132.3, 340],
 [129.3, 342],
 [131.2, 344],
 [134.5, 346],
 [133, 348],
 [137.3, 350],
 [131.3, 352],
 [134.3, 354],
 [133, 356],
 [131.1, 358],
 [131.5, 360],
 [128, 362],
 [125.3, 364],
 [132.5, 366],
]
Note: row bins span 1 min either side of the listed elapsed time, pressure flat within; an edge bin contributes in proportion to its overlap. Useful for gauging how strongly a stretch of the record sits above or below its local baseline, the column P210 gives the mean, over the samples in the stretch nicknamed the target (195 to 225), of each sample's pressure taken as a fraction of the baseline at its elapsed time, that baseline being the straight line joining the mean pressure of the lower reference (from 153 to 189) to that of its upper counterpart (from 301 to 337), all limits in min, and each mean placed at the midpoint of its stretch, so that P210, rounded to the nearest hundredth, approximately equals 1.09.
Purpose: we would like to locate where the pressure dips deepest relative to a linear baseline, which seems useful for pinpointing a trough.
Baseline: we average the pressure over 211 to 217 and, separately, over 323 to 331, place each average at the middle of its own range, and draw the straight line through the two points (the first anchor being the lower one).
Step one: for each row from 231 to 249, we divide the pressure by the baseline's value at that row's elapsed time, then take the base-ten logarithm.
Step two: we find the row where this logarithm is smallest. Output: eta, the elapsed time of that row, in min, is 248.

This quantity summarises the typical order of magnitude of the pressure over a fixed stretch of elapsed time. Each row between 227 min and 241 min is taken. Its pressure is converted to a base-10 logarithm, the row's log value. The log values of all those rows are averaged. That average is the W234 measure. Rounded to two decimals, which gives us 2.15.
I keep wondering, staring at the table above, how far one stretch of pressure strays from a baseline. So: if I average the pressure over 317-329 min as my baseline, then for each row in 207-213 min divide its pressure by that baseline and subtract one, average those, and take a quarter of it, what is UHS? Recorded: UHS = 0.016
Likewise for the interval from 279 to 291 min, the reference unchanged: -0.028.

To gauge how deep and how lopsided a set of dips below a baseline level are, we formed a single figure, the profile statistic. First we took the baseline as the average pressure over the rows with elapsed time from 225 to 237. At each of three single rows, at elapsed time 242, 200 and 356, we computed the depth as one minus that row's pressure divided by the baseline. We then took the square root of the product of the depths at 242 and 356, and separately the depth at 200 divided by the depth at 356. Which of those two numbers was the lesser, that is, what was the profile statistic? -0.15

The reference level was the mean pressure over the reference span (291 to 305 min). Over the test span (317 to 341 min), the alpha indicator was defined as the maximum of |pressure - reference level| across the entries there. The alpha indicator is 13.2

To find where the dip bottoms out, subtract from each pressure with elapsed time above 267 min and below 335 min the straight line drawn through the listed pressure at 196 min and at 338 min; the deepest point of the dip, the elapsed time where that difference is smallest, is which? 286 min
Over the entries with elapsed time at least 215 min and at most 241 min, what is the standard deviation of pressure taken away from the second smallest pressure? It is 131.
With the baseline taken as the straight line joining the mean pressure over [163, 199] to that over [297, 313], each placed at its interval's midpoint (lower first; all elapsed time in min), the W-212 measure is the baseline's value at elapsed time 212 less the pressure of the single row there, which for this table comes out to -11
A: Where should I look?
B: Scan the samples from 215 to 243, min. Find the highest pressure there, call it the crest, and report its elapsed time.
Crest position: 236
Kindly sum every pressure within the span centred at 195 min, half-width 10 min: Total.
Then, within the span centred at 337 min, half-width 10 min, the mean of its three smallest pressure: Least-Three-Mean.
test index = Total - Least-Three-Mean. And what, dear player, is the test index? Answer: 1312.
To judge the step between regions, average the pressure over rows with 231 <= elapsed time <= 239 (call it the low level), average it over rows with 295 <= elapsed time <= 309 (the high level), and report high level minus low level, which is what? -15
